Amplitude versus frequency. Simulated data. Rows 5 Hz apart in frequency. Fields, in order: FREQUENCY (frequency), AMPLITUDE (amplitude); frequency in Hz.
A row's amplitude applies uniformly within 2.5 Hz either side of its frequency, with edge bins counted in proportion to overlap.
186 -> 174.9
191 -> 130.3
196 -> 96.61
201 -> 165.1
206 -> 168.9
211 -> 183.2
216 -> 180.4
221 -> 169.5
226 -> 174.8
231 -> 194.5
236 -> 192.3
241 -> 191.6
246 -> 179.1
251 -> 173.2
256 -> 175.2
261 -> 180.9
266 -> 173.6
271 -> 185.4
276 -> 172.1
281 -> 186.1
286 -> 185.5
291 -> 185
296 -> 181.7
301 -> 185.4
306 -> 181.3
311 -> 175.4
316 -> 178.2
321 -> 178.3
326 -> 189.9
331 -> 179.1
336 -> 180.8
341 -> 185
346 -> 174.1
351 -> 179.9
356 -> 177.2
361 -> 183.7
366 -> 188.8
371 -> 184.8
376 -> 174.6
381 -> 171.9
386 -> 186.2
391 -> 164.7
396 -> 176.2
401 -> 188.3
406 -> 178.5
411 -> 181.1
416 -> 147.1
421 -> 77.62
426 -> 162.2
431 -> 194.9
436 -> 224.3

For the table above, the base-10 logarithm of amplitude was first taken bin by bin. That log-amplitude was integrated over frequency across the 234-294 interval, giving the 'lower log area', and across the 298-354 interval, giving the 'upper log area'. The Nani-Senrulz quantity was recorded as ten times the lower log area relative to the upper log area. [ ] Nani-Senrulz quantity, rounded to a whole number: 11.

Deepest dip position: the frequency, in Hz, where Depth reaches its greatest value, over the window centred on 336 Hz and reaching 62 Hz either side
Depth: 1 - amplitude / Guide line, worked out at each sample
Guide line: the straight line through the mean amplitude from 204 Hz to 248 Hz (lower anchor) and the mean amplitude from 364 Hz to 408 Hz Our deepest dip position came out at 391 Hz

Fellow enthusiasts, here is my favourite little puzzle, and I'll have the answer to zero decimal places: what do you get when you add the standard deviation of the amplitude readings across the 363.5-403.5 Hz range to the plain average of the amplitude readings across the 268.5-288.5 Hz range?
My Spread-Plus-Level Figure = 191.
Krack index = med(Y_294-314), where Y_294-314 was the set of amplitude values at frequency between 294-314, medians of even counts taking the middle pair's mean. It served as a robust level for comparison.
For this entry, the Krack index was 181.5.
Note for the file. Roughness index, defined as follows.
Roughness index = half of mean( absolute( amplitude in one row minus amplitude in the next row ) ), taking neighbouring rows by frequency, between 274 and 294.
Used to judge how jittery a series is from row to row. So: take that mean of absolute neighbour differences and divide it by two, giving 2.52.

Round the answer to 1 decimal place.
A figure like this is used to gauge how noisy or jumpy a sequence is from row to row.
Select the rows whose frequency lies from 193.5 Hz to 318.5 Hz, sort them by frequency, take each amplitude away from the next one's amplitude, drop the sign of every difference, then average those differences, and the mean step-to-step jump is 9.2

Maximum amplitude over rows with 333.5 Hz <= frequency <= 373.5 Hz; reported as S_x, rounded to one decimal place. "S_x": 188.8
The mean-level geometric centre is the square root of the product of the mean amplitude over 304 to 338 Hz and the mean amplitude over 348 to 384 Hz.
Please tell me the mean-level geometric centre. 180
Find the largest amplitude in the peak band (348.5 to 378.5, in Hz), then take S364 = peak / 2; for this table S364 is 94.4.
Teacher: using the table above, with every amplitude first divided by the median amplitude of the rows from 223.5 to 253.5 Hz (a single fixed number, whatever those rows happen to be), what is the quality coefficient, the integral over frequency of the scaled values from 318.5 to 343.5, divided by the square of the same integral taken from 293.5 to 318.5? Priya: 0.0416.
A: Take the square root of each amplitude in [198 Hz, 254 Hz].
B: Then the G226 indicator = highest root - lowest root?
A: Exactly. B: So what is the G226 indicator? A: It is 1.10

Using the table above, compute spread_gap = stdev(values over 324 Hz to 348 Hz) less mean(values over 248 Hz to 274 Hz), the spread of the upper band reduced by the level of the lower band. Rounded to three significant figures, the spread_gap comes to -172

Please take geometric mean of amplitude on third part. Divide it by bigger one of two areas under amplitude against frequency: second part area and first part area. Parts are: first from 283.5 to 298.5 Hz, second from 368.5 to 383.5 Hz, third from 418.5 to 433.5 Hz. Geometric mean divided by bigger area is 0.0489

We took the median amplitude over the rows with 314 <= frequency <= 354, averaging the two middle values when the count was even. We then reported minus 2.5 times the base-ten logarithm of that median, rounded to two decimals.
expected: -5.64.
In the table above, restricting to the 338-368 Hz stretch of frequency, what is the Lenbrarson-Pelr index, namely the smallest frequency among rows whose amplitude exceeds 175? 341 Hz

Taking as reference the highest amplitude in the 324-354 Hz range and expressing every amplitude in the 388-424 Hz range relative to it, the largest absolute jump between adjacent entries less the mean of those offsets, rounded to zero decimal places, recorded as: 100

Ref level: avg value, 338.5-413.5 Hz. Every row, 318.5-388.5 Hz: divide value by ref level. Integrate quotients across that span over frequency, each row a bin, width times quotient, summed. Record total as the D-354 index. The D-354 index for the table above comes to 71 Hz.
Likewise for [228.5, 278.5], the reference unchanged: 51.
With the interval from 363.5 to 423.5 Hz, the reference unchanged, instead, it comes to 56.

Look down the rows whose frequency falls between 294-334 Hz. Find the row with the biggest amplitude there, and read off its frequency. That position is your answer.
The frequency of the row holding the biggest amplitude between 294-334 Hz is 326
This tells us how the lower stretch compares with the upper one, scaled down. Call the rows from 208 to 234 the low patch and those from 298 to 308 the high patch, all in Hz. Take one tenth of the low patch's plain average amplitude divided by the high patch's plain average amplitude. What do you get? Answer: 0.098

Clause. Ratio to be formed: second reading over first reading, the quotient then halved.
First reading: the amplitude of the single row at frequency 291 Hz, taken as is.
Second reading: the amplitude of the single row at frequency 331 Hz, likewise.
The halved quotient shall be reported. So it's 0.484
